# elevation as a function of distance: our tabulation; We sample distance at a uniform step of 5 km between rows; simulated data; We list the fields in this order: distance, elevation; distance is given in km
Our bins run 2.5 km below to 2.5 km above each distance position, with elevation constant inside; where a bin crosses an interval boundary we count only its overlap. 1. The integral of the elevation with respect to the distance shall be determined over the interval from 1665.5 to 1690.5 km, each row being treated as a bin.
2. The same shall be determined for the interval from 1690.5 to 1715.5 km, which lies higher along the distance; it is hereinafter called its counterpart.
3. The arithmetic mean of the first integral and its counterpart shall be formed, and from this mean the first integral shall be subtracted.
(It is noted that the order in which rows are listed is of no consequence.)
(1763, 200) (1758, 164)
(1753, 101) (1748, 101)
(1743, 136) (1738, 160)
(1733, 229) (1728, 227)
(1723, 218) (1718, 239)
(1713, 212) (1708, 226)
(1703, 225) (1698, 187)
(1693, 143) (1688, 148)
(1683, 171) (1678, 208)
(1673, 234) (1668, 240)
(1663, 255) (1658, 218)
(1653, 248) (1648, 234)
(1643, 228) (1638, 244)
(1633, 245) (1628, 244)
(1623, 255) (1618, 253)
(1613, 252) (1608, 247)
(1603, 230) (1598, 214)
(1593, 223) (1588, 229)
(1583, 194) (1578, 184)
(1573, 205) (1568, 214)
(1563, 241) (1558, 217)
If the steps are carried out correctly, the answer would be -20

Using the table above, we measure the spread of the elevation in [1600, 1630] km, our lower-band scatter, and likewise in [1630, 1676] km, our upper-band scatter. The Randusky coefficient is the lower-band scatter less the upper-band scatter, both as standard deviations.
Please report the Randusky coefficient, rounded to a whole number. -2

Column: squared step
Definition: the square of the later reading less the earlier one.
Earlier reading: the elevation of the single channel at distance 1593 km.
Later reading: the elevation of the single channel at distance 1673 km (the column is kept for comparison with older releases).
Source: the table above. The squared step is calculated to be 121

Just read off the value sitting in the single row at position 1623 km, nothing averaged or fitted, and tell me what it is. 255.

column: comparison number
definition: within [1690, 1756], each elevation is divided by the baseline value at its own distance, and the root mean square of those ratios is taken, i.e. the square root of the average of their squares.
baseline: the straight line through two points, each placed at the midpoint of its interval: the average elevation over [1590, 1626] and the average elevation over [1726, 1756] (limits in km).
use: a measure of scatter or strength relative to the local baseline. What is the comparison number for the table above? 1.12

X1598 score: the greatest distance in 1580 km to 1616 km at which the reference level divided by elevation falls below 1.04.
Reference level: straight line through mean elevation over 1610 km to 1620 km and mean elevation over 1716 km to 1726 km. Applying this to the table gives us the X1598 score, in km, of 1613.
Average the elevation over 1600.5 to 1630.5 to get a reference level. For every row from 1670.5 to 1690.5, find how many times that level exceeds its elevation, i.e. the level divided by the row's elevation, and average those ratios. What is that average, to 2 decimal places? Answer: 1.34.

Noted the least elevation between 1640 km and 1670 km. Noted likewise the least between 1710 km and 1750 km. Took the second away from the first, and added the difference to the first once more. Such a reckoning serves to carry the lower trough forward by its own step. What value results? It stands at 335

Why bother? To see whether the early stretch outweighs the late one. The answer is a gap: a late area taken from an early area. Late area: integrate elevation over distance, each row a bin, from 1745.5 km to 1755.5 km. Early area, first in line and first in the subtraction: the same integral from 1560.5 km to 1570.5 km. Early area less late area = 1265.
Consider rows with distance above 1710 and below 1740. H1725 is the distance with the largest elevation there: 1718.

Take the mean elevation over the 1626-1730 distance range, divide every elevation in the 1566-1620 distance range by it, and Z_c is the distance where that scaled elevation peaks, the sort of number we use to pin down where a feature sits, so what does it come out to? 1618 km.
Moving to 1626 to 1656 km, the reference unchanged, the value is 1653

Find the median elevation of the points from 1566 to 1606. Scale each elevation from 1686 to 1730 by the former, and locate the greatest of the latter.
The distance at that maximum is 1718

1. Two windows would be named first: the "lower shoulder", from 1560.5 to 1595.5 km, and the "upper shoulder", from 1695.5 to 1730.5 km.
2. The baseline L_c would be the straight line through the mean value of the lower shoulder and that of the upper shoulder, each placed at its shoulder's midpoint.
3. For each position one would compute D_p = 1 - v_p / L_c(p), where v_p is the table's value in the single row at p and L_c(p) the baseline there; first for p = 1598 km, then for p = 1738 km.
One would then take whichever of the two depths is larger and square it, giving 0.075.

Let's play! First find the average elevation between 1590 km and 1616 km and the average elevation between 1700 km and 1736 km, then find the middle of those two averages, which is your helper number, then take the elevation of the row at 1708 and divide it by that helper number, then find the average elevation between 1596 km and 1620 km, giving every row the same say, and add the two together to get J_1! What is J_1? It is 240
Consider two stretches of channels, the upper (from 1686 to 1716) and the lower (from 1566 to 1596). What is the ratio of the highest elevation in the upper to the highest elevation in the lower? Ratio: 0.99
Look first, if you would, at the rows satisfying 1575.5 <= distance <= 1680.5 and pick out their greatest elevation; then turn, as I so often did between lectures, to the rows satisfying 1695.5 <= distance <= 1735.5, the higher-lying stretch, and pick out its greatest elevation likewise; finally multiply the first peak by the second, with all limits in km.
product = 60945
